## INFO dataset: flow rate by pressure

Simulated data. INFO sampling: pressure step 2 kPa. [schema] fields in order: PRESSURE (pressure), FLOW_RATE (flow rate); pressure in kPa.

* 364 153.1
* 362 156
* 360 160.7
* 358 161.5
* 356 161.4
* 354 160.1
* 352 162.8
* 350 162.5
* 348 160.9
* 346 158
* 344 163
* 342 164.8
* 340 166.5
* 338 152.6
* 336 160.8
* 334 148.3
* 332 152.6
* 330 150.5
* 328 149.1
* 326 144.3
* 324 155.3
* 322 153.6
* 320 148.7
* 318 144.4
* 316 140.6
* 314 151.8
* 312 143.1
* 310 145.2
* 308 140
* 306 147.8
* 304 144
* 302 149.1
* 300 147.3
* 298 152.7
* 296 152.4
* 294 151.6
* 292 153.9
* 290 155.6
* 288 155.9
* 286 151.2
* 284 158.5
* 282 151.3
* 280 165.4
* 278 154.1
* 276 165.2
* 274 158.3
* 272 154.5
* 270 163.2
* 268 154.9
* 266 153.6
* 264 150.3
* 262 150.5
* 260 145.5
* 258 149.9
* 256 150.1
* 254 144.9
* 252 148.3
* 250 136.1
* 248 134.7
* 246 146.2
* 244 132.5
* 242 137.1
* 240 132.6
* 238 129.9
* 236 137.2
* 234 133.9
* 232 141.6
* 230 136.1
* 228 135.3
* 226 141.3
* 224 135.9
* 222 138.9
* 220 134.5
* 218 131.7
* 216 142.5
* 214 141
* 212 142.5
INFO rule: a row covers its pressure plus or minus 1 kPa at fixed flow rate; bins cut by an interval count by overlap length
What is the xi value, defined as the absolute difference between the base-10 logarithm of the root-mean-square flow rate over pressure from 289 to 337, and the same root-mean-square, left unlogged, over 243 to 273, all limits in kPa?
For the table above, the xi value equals 146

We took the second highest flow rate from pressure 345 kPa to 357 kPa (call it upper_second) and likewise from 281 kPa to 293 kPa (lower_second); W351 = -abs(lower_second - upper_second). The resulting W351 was -7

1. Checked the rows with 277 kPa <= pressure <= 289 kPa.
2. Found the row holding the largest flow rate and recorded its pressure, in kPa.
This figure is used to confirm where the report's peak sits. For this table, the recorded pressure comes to 280 kPa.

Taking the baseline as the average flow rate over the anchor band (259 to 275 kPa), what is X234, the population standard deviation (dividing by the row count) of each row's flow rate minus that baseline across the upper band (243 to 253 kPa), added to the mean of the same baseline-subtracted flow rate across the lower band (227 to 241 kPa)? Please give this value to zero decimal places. -12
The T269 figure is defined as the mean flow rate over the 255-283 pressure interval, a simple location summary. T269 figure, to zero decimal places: 155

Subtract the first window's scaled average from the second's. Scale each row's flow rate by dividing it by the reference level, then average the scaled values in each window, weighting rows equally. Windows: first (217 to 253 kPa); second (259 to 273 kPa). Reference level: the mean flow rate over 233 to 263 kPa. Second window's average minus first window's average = 0.12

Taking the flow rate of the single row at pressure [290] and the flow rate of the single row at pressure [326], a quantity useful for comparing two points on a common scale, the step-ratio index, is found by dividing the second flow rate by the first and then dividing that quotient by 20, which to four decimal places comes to 0.0464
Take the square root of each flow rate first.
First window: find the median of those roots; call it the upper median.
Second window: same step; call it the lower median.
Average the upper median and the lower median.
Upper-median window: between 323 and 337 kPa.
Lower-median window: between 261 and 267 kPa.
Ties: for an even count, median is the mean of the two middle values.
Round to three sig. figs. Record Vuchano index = 12.3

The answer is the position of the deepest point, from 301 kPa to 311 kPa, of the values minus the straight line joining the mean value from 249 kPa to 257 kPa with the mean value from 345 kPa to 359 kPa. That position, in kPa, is 308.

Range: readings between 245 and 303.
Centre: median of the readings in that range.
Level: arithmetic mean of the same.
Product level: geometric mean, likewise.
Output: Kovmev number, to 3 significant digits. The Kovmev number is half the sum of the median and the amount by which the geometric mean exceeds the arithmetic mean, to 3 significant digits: 75.7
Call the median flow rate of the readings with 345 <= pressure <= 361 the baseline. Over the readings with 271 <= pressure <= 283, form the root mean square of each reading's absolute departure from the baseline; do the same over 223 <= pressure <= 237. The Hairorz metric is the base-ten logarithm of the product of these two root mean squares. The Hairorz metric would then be 2.17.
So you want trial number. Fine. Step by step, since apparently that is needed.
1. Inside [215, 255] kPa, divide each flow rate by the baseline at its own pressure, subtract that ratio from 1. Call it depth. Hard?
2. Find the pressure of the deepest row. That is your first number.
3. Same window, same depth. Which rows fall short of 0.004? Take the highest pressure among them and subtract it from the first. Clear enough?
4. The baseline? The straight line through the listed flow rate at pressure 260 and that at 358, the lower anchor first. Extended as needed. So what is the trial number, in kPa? -16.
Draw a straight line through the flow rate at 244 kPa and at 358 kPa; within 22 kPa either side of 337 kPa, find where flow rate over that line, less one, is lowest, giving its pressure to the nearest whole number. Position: 316 kPa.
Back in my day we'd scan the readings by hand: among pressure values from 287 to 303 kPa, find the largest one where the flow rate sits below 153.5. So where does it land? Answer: 302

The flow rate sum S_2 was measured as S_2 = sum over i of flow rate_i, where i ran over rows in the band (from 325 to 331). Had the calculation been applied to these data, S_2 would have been 444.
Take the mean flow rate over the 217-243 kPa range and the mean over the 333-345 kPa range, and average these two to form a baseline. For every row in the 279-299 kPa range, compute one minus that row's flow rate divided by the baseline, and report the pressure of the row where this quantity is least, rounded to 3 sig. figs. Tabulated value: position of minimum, 280 kPa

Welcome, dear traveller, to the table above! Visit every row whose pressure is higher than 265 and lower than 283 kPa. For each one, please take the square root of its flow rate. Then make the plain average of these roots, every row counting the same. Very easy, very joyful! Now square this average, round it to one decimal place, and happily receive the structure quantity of 157.8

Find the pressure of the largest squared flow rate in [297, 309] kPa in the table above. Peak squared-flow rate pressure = 298 kPa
